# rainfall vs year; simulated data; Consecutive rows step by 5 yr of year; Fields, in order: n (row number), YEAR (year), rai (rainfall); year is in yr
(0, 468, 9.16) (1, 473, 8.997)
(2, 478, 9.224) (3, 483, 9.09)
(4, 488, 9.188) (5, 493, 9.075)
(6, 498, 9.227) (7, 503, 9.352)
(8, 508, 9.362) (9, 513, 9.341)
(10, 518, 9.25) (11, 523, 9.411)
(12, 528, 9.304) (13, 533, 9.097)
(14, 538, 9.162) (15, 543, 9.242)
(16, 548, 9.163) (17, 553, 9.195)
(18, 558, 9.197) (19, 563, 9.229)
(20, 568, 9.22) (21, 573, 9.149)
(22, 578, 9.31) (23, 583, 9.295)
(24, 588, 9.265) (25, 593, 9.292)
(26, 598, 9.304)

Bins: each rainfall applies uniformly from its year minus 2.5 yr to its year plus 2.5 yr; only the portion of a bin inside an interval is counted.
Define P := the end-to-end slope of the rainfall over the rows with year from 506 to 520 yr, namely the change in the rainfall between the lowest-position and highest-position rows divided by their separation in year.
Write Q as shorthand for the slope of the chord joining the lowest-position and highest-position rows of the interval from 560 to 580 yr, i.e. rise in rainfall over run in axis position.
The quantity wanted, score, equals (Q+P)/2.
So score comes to -0.0029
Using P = -0.011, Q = 0.0054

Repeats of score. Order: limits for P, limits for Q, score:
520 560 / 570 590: 0.0008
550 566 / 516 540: -0.0005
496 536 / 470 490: 0.0045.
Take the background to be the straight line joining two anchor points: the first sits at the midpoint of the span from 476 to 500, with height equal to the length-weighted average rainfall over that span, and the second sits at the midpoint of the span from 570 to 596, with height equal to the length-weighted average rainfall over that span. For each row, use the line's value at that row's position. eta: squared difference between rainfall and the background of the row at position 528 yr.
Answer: 0.0104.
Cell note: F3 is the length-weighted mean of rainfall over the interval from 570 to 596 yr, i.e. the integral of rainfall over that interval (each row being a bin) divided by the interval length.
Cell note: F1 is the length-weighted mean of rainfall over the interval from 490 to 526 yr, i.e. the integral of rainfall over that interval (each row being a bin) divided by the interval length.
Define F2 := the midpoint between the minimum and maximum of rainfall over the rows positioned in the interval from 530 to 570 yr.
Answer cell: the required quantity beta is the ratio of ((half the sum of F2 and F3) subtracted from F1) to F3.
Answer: 0.008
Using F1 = 9.29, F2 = 9.17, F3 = 9.26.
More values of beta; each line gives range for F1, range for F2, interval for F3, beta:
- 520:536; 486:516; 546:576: 0.007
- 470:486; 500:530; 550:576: -0.017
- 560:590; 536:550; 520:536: 0.001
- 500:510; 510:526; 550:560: 0.010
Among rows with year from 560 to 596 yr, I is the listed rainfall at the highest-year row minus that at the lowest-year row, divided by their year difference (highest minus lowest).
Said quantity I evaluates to 0.002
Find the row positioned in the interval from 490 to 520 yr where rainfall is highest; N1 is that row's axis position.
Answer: 508 yr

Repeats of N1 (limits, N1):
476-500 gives 498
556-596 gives 578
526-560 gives 528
